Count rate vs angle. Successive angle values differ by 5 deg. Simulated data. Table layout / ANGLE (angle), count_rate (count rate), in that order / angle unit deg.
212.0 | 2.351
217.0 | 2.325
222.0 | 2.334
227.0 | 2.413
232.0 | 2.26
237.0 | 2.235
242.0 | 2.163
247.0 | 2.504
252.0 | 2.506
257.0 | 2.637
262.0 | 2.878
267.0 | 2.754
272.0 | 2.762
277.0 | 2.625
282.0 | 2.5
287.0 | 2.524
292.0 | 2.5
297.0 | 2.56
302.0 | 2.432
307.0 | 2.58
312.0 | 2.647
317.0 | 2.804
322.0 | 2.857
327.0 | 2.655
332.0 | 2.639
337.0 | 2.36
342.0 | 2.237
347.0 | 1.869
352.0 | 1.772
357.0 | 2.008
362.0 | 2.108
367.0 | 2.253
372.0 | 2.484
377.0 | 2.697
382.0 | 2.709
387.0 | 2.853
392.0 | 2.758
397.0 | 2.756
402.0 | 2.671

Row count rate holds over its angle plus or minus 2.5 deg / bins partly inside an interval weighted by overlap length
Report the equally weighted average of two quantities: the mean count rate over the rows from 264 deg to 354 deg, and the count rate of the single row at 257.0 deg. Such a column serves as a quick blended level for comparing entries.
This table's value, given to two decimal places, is 2.57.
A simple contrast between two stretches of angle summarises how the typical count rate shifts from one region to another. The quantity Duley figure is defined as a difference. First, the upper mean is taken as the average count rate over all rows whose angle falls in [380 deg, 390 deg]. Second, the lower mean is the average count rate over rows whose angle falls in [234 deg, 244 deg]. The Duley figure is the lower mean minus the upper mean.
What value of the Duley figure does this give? -0.58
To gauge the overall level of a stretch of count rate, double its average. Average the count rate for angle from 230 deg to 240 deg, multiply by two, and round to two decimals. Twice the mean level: 4.49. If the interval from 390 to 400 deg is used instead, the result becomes 5.51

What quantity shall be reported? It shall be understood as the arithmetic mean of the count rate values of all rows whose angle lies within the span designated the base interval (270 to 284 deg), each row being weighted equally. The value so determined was 2.63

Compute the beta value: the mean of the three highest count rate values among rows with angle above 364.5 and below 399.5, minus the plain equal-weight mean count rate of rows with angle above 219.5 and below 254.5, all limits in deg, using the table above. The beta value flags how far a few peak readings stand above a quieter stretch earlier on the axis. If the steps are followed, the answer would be 0.44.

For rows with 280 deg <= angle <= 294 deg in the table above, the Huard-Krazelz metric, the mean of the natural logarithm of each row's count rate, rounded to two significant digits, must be 0.92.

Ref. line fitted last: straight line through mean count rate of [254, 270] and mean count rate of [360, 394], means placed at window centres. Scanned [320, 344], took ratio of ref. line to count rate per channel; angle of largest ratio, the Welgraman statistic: 342.0 deg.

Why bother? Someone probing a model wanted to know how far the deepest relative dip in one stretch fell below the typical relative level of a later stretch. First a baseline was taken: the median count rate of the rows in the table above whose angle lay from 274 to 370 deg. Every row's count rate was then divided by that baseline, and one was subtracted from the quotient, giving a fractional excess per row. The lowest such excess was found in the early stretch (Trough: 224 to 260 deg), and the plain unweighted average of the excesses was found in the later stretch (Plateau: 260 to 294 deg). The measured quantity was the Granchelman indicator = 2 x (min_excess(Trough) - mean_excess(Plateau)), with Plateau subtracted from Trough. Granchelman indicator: -0.39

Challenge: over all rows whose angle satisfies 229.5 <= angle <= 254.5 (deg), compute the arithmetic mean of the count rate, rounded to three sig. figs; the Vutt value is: 2.33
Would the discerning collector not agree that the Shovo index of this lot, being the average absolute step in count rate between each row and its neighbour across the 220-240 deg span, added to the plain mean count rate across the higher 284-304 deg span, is 2.59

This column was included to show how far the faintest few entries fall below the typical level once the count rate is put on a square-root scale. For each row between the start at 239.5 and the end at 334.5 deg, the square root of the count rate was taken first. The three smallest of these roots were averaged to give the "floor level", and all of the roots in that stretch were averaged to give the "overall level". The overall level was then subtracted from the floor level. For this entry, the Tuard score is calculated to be -0.08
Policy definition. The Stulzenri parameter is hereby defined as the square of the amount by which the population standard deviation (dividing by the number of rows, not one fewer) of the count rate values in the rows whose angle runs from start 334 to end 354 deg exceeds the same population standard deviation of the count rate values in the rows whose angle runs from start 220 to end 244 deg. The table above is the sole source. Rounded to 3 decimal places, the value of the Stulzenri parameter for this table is 0.025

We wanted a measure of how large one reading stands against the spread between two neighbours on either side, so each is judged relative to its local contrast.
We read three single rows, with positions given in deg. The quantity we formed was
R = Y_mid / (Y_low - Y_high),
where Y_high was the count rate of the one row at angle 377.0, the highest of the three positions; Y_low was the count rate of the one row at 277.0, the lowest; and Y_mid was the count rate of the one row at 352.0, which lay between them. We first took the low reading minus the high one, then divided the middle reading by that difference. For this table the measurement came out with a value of -25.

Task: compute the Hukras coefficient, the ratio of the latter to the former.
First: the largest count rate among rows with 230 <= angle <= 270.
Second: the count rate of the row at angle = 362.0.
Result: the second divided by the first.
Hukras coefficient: 0.73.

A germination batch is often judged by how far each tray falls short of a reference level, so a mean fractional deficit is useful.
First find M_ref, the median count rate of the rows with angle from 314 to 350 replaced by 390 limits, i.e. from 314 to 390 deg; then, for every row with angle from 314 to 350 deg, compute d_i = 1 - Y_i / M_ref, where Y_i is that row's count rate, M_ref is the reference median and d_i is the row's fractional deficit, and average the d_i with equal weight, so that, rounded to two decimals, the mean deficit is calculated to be 0.00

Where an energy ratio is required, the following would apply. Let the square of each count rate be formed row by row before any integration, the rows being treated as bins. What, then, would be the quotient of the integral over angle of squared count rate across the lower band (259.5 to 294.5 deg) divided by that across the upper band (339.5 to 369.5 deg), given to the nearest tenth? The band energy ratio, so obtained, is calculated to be 2.0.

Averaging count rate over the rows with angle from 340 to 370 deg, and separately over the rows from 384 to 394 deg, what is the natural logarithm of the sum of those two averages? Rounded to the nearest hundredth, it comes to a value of 1.58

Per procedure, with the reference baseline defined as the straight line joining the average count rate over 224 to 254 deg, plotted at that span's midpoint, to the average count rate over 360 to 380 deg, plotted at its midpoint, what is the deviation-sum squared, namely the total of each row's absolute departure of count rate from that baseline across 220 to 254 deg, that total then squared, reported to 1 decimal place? 0.6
